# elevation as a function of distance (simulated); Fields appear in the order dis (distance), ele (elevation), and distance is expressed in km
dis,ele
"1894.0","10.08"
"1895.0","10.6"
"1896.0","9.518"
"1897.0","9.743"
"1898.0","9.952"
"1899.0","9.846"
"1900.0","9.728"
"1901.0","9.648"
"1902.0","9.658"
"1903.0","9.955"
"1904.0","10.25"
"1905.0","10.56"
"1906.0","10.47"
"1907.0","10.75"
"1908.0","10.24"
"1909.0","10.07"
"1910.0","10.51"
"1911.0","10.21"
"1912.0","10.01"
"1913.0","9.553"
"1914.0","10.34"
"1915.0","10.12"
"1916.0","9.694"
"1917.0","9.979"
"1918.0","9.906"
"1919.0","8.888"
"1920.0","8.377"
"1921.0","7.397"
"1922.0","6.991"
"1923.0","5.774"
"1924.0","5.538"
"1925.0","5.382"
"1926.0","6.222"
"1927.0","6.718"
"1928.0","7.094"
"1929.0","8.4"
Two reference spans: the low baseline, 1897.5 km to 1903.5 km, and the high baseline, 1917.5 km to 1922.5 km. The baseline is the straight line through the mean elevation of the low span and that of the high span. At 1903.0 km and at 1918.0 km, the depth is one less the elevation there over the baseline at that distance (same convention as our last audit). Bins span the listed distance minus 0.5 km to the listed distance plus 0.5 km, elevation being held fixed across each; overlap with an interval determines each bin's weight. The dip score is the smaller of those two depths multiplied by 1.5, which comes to -0.256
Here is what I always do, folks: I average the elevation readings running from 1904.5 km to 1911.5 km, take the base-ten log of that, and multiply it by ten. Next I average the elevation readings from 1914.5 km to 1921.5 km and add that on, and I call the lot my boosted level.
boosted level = 19.4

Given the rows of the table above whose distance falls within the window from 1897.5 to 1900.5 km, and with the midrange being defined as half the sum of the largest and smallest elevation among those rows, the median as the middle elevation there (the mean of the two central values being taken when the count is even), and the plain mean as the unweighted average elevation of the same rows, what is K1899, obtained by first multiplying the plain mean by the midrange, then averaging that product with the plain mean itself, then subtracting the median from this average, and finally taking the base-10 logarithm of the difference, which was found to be 1.64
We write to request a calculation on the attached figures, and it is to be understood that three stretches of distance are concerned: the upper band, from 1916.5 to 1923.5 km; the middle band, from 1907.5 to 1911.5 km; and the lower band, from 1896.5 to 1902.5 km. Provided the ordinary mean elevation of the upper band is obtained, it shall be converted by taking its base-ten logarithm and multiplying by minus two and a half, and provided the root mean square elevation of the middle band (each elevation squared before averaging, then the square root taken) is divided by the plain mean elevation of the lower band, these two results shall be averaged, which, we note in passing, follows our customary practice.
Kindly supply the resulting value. -0.62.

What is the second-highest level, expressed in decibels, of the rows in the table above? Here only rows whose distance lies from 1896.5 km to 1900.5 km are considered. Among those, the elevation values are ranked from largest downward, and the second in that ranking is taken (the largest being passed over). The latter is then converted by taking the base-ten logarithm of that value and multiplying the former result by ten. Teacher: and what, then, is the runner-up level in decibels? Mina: 9.9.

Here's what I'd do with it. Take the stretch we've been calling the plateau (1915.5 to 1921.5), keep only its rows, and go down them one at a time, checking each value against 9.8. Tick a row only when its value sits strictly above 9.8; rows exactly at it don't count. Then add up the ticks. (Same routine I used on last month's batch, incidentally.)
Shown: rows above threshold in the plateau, 2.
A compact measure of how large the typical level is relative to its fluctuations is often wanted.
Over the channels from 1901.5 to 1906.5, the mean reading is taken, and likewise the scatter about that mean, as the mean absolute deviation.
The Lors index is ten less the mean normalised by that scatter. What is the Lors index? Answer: -24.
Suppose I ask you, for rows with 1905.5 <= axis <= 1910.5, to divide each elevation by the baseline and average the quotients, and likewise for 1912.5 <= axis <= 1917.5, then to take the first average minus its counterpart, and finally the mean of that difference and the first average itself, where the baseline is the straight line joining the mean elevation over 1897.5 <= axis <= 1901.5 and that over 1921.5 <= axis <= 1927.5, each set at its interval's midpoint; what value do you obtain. 0.56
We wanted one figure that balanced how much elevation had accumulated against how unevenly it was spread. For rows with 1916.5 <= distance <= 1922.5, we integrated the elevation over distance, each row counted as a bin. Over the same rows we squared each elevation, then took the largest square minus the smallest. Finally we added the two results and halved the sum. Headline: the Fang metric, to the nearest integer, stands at 51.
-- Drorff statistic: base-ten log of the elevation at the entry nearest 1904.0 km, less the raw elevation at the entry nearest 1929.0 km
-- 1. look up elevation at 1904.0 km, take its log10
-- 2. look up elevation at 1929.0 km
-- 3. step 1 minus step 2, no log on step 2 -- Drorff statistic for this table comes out -7.4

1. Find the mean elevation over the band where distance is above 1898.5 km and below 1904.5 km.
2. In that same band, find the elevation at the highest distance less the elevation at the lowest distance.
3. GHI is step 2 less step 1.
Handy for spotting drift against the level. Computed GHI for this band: -9.4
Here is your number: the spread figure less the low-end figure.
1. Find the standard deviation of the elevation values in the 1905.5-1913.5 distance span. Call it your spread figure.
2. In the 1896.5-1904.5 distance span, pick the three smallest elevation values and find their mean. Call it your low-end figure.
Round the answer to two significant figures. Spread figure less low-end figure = -9.3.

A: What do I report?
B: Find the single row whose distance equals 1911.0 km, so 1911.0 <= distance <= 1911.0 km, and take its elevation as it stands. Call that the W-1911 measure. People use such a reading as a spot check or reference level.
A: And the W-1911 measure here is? 10.21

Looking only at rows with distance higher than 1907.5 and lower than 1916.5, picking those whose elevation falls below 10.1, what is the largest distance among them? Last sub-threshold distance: 1916.0 km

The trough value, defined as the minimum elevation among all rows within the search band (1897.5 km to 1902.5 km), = 9.648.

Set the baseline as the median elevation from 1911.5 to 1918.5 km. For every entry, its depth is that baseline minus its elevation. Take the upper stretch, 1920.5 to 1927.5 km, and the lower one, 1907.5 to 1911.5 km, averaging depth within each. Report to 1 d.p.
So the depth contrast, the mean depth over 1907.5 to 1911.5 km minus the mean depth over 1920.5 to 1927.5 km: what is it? -4.0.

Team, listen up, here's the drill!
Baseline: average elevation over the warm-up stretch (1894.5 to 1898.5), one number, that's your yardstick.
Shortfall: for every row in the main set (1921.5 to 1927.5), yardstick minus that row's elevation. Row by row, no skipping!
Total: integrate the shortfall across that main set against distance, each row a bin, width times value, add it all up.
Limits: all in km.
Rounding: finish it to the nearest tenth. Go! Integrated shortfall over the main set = 23.1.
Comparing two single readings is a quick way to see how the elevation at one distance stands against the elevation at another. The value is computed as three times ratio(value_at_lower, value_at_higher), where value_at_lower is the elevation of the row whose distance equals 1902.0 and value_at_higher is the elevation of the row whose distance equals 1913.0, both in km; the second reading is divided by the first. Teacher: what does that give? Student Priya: 2.97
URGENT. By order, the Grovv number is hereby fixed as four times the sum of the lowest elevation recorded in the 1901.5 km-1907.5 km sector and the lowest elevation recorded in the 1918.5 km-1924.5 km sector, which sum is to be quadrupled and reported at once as 61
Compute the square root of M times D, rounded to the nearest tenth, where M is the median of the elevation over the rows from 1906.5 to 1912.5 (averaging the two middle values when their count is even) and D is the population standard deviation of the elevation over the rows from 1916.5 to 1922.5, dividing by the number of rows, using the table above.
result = 3.4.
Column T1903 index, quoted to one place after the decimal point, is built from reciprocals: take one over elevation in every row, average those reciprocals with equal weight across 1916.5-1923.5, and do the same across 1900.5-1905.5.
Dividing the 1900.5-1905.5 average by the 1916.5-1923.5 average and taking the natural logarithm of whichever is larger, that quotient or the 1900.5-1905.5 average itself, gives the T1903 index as -0.2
